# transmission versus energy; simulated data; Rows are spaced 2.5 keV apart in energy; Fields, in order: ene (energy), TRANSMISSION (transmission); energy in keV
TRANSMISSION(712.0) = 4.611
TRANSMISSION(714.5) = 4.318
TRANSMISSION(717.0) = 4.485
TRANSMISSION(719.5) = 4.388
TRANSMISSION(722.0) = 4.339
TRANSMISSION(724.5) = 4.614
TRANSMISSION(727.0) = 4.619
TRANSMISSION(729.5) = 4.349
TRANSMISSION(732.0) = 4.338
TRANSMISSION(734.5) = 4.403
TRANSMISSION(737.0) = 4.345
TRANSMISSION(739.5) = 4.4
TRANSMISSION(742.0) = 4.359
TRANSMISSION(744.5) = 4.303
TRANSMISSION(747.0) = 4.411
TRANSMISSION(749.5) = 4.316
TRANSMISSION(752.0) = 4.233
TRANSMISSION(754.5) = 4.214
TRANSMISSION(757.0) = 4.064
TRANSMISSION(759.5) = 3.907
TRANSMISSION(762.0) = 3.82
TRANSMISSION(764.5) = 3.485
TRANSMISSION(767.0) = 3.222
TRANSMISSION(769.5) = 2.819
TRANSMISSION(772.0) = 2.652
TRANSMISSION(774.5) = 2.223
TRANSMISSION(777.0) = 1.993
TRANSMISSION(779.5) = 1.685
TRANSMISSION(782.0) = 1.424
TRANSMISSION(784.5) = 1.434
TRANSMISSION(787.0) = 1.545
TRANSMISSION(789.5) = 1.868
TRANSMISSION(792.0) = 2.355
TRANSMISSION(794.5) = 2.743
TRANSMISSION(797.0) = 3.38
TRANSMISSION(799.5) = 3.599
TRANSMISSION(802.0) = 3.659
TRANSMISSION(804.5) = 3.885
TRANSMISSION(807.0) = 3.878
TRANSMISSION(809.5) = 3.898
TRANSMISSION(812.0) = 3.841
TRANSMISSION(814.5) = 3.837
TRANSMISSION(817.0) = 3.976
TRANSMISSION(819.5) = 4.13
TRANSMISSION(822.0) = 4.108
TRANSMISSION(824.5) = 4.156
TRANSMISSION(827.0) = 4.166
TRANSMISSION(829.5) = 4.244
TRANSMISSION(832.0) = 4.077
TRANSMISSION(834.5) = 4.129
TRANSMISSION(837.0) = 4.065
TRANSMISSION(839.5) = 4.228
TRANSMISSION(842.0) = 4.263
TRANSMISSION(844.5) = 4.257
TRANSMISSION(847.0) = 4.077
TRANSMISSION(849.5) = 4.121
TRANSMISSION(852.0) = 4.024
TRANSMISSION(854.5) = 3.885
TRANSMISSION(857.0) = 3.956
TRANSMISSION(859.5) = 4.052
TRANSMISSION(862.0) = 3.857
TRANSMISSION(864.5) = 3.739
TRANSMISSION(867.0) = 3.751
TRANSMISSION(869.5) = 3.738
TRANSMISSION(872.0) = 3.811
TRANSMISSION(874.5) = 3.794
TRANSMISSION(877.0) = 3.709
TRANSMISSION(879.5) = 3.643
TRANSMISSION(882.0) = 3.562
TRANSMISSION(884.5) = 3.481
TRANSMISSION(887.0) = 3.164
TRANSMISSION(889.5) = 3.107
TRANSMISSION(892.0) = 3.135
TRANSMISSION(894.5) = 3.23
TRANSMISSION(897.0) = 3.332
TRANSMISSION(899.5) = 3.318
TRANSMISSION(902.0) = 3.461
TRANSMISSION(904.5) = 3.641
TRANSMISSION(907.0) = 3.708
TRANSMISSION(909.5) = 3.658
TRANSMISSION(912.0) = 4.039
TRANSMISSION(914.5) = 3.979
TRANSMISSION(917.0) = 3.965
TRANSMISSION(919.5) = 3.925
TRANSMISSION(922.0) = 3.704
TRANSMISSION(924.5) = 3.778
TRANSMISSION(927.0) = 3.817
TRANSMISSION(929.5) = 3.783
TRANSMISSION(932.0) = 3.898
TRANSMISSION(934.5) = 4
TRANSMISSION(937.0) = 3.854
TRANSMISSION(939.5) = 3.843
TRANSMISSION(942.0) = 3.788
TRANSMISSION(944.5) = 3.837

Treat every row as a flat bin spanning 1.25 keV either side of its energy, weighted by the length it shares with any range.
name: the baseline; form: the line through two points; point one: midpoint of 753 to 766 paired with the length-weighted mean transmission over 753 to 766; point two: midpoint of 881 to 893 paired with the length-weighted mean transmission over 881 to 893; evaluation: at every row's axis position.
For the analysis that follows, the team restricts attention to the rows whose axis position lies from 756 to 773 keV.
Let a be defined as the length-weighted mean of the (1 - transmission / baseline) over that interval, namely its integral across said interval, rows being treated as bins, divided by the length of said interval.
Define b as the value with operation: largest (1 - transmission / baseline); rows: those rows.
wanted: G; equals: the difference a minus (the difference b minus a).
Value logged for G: -0.08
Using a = 0.115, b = 0.31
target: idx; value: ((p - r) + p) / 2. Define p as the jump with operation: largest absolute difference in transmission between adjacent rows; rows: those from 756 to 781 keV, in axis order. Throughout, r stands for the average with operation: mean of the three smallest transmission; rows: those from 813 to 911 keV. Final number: -1.1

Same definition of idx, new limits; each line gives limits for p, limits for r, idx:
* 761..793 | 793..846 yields -1.1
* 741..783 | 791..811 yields -1.0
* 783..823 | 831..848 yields -1.4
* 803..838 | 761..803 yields -0.6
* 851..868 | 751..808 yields -0.5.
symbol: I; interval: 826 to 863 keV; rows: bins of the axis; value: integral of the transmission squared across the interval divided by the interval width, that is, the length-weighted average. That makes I 16.8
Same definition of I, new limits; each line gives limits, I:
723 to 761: 18.7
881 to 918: 12.4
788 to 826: 13.0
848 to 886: 14.5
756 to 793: 7.4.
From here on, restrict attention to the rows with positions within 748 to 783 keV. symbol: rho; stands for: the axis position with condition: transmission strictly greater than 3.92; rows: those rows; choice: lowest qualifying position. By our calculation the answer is 749.5 keV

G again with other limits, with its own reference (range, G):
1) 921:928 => -0.24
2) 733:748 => -0.11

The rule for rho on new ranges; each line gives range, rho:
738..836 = 739.5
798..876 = 817.0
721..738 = 722.0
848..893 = 849.5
